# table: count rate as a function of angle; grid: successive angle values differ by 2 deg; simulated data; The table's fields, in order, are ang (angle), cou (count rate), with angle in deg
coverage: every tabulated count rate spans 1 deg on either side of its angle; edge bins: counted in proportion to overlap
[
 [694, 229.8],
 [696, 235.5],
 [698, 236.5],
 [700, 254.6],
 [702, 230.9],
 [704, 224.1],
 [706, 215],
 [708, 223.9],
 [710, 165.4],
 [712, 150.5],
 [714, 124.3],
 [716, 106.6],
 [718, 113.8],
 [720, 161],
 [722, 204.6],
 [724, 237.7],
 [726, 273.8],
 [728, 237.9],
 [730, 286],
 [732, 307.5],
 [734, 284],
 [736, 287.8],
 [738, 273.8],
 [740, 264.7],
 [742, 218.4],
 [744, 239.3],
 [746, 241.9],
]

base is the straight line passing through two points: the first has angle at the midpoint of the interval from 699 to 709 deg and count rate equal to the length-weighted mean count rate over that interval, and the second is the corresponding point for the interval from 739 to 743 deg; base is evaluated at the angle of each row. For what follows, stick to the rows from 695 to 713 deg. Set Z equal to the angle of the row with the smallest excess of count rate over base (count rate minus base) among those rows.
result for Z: 712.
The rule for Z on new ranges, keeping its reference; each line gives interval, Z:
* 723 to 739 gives 728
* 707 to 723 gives 716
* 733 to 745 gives 742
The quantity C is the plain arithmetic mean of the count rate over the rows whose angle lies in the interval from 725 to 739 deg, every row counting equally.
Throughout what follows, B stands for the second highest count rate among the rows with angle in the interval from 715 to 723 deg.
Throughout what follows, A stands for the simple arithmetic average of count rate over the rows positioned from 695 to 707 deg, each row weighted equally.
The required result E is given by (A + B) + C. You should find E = 672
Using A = 233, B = 161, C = 279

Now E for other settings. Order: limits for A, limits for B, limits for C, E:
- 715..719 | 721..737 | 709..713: 556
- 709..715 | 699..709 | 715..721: 505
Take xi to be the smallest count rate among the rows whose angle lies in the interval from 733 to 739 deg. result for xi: 273.8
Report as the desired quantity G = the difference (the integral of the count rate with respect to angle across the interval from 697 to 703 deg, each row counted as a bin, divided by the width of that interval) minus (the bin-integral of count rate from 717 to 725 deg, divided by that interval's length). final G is 61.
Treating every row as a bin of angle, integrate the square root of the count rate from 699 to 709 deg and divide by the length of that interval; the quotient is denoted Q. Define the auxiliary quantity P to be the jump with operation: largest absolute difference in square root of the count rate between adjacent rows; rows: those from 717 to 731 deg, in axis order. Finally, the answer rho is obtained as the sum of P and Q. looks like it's 17.2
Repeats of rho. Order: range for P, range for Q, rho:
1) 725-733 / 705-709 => 16.3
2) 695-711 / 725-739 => 18.8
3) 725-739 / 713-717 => 12.2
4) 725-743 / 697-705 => 16.9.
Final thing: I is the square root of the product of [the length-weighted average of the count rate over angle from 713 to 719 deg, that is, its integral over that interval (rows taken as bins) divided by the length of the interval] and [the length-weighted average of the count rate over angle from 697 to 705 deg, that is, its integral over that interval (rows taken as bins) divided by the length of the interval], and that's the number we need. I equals 165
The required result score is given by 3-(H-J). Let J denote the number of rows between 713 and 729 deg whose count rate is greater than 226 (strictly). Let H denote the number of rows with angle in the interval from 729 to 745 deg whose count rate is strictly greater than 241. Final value 0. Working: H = 6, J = 3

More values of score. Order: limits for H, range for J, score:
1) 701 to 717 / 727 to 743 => 10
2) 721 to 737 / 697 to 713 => 1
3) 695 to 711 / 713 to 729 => 5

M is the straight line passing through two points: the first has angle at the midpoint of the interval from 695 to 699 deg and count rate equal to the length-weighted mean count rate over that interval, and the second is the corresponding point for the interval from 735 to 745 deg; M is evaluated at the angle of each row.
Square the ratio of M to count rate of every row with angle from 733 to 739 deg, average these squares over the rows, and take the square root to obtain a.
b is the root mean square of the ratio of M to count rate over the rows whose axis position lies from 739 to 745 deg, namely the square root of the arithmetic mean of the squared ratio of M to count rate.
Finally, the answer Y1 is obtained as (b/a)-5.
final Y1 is -3.81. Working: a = 0.9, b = 1.08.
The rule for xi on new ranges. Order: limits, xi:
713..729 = 106.6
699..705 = 224.1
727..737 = 237.9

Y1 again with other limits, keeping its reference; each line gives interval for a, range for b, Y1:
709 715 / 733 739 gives -4.47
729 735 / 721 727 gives -3.77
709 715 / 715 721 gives -3.80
